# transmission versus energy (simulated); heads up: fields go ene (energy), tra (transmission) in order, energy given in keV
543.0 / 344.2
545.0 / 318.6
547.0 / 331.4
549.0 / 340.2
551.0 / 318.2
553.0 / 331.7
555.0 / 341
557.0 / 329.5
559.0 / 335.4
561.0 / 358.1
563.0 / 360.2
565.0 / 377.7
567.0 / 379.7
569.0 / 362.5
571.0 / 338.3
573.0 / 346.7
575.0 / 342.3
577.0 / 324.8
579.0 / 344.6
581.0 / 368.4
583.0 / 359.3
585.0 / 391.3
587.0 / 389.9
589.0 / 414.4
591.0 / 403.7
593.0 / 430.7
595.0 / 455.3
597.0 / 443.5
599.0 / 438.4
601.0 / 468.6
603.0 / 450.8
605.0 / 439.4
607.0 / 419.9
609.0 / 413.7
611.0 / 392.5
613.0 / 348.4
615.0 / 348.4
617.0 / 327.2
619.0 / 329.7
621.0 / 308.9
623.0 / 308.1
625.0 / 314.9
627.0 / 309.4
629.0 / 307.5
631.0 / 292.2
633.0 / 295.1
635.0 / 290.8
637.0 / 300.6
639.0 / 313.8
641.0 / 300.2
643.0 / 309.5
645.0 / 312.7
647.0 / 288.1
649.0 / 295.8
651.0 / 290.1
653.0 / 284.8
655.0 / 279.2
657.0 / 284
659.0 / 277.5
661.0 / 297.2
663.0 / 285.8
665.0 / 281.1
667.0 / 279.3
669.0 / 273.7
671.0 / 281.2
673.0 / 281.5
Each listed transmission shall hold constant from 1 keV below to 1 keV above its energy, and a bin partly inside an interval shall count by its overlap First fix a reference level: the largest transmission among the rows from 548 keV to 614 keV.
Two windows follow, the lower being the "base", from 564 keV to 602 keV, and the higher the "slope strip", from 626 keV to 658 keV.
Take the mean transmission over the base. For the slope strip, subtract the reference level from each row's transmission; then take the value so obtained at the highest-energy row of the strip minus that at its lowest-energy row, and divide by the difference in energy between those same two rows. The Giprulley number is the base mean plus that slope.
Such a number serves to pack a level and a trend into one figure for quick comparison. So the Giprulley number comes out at 388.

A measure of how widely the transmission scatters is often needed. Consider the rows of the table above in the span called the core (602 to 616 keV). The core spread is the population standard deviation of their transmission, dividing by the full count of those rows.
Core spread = 38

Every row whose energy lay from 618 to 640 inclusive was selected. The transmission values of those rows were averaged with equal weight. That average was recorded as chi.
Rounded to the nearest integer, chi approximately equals 306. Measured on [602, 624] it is 372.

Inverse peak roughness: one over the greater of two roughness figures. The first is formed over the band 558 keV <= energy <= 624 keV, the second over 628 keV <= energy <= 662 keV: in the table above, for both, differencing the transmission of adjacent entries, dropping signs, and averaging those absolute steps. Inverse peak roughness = 0.064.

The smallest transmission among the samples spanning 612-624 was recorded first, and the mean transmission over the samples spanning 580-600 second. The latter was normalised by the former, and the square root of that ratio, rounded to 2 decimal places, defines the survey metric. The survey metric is 1.15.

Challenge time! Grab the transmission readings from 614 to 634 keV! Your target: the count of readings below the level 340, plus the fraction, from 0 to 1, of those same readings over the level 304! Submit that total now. 9.8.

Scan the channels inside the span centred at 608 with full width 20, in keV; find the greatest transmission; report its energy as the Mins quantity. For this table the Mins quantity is 601.0 keV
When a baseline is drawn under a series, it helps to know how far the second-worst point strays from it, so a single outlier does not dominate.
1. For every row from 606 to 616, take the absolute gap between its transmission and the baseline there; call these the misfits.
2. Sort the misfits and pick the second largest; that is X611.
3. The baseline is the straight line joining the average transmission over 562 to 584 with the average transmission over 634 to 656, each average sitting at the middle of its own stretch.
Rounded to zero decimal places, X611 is 88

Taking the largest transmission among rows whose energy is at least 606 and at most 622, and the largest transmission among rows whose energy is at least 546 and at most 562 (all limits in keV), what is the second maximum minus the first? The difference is -62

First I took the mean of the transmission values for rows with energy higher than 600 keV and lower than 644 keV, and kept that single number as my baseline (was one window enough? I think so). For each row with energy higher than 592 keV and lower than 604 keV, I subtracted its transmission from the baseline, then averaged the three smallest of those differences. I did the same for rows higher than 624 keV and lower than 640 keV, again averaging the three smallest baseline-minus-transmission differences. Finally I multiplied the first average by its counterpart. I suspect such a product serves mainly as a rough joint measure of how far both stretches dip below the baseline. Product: -3656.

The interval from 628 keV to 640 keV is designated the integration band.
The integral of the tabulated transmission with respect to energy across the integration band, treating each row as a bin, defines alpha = 3600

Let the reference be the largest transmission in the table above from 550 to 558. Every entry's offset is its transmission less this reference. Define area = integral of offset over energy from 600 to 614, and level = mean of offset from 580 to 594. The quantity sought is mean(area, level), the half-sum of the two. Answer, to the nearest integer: 573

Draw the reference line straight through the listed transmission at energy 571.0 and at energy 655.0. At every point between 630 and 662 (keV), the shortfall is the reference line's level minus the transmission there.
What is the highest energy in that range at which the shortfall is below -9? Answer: 661.0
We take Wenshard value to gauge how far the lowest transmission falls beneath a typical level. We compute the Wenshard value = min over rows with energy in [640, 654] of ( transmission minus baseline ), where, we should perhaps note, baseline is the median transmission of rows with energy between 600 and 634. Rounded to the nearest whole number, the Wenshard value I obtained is -45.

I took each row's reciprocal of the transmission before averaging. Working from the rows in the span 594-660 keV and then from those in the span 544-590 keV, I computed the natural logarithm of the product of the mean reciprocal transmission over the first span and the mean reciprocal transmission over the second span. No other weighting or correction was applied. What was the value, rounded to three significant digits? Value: -11.7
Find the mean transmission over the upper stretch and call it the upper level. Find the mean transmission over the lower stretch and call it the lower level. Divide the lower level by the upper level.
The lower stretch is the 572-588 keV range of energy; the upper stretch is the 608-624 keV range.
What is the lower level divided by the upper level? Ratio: 1.0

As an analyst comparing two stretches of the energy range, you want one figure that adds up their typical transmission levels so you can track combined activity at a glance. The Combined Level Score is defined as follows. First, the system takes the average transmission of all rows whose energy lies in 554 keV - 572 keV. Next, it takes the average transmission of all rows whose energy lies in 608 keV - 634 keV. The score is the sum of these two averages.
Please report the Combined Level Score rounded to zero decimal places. 684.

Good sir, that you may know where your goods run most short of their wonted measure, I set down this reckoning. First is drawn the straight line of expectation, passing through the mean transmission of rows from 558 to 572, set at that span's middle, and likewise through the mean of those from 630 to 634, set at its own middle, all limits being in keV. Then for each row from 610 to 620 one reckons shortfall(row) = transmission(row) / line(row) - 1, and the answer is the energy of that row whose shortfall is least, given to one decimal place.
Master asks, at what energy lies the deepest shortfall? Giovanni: 617.0 keV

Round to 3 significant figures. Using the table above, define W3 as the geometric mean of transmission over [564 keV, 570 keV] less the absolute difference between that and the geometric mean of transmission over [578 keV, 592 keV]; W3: 365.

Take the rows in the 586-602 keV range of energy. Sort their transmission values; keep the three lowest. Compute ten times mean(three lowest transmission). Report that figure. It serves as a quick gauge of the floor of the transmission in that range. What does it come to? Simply 4027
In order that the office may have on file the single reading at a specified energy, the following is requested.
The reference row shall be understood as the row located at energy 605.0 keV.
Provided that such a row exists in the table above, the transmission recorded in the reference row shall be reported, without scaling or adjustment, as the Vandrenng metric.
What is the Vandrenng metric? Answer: 439.4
